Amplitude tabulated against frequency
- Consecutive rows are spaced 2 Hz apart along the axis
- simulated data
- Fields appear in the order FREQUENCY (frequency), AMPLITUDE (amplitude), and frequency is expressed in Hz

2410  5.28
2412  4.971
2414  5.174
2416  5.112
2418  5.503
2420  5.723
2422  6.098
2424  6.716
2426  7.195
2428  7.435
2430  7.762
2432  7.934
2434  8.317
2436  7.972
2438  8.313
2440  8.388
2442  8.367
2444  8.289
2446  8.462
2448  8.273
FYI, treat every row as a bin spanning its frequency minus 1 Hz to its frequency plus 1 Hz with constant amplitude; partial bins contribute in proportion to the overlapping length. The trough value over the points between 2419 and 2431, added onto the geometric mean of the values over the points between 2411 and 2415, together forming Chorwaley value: 10.8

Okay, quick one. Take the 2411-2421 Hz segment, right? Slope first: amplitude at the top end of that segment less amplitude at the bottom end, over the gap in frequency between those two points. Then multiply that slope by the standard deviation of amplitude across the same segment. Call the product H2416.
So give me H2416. 0.03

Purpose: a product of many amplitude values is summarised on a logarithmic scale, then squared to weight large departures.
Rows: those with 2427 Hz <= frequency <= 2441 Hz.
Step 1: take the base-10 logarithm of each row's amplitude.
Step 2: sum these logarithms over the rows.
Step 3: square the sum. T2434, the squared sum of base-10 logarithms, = 40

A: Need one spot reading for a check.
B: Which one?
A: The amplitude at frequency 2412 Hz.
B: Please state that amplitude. 4.971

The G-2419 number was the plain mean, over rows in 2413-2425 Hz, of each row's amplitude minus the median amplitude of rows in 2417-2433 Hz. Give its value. -1.2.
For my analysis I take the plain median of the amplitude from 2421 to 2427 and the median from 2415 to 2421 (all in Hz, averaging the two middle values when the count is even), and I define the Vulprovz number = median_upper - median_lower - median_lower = -4.3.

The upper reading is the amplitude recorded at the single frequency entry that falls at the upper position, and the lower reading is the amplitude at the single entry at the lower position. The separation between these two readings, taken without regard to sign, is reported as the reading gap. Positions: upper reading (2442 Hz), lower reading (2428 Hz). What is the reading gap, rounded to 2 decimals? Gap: 0.93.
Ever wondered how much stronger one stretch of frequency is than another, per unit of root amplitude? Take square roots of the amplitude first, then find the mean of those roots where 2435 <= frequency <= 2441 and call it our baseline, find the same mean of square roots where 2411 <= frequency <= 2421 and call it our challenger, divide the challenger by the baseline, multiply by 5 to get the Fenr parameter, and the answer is 4.01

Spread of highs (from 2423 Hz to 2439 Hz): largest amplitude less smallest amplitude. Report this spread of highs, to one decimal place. 1.6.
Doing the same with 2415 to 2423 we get 1.0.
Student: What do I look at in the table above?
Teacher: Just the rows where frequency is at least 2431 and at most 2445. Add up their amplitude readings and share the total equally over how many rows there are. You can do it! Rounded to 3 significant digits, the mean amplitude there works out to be 8.23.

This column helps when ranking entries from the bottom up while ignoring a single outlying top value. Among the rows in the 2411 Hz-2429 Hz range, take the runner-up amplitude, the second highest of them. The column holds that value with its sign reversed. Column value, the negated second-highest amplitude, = -7.2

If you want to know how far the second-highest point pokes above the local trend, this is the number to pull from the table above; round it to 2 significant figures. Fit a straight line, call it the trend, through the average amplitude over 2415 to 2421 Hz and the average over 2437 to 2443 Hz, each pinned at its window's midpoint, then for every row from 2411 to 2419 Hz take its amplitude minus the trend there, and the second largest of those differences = 0.26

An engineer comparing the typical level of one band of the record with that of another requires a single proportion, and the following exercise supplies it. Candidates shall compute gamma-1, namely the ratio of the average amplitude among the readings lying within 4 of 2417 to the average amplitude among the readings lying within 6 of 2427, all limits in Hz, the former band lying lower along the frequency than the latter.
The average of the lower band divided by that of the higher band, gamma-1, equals 0.75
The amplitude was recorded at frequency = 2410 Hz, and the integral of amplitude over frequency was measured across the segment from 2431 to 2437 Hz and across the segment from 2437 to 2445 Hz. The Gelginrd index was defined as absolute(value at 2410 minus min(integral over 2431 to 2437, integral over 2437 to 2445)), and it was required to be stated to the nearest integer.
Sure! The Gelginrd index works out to 43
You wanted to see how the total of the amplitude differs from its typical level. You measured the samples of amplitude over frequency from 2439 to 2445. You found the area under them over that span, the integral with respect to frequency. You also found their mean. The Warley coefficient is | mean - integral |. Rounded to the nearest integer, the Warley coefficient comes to 42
